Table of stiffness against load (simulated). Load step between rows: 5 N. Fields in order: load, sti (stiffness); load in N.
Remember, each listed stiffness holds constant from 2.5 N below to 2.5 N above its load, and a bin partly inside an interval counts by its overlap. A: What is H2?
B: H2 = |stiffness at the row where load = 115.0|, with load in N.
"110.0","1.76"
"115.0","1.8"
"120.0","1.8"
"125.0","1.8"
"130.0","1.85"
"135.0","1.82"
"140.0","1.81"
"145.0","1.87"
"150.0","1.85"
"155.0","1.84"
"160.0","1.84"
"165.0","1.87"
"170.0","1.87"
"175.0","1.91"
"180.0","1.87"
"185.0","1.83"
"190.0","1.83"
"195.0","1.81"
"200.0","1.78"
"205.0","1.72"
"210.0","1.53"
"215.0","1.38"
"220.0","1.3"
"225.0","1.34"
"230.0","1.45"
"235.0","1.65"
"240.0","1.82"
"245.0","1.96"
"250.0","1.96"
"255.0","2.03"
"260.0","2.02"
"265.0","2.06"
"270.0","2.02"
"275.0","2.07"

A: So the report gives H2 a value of 1.80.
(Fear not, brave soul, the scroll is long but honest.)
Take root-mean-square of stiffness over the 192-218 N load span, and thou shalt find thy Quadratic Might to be 1.65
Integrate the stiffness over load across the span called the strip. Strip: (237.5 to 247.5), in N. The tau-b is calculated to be 19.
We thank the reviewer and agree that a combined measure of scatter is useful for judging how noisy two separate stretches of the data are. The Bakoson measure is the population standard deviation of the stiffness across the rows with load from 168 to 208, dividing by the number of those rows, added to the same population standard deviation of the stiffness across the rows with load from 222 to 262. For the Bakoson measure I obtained 0.31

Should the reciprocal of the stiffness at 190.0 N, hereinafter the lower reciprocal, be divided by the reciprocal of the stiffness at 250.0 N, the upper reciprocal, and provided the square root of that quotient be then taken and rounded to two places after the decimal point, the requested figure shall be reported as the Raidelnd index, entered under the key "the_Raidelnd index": 1.03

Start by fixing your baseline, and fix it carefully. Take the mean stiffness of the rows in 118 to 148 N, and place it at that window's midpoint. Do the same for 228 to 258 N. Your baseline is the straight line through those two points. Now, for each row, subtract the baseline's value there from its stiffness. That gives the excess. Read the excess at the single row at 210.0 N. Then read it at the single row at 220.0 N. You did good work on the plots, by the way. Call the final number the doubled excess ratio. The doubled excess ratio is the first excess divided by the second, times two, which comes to 1.1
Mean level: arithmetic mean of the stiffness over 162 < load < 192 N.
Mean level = 1.86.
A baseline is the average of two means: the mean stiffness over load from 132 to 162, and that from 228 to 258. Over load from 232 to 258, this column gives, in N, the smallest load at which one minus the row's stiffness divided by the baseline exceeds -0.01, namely 235.0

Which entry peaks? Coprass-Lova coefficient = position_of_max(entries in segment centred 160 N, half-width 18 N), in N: 175.0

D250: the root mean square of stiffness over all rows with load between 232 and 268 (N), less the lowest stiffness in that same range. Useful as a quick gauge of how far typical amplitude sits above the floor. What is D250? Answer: 0.28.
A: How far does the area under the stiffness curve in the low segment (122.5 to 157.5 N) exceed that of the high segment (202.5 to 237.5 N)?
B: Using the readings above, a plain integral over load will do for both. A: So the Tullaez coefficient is 12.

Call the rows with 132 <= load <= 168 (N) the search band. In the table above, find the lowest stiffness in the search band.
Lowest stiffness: 1.81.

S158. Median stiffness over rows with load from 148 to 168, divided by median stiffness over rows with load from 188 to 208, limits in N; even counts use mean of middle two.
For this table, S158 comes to 1.03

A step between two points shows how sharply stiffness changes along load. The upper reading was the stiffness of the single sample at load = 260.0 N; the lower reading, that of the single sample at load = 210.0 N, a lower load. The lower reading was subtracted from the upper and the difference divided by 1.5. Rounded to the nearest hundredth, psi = 0.33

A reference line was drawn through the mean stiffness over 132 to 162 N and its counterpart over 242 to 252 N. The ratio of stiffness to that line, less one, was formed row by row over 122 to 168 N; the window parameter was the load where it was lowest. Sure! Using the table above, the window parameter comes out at 140.0 N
